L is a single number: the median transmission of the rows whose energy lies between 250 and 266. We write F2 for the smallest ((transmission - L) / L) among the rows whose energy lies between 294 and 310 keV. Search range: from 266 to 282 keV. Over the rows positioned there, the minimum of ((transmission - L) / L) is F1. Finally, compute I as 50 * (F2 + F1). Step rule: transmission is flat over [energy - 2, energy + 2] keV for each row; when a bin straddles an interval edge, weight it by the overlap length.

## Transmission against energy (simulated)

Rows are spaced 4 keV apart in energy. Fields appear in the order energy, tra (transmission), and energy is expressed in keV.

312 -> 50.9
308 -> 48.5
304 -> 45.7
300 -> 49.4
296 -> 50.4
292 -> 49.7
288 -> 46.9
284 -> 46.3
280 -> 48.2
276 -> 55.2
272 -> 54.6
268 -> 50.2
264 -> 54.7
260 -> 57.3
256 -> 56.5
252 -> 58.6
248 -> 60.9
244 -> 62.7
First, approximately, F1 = -0.15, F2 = -0.197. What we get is -17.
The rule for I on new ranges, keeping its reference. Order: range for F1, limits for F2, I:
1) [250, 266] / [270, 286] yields -11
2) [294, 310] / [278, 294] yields -19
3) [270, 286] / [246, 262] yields -10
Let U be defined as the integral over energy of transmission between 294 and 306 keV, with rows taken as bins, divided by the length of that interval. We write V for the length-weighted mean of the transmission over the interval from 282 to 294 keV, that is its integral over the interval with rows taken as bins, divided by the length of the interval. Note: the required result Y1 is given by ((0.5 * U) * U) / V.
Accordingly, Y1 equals 25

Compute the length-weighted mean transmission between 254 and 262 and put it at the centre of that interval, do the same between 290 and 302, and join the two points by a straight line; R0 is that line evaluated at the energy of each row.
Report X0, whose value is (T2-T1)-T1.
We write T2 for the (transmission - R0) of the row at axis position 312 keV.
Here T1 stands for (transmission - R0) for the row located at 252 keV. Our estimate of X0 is 3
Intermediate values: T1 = 0.6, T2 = 4.0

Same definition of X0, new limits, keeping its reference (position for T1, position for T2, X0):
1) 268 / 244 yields 13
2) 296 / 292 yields -2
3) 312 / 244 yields -5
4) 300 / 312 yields 3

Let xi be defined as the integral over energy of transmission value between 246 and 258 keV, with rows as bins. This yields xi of 704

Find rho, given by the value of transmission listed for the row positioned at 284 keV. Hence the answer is 46.3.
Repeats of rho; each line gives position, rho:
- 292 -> 49.7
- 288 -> 46.9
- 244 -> 62.7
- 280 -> 48.2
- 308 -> 48.5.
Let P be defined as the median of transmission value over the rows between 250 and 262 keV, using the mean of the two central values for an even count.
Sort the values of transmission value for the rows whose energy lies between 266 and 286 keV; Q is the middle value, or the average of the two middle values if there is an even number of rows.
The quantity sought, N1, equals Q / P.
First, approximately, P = 57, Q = 50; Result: 0.88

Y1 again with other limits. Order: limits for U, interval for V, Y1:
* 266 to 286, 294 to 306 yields 27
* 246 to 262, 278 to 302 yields 35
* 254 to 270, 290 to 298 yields 30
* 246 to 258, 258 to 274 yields 32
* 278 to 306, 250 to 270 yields 21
